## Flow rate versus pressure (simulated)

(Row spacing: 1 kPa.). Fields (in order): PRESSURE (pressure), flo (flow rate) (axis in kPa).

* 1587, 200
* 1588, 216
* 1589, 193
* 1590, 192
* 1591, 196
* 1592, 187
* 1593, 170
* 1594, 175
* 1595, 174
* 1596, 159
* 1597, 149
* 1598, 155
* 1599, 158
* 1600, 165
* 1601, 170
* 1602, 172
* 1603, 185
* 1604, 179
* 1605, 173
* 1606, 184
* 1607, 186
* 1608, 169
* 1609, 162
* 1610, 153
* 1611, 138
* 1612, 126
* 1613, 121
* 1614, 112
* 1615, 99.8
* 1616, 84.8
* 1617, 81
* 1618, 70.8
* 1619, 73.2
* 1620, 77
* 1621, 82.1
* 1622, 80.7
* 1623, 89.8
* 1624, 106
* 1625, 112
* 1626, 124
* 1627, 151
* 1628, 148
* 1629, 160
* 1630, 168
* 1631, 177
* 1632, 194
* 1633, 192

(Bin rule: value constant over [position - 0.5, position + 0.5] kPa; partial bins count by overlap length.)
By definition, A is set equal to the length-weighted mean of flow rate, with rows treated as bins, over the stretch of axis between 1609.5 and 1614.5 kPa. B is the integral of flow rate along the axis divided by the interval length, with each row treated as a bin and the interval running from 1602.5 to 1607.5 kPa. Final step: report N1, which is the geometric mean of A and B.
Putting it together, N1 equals 154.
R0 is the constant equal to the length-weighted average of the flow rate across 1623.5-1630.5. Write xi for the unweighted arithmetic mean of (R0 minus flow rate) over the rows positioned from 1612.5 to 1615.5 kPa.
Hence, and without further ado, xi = 27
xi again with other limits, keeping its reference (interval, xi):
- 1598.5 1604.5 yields -33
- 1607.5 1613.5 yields -6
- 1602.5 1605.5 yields -41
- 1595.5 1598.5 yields -16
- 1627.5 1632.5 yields -31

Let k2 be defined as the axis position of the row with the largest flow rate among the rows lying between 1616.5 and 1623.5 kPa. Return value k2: 1623 kPa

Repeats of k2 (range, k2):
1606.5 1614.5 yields 1607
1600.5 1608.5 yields 1607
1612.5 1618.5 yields 1613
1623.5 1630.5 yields 1630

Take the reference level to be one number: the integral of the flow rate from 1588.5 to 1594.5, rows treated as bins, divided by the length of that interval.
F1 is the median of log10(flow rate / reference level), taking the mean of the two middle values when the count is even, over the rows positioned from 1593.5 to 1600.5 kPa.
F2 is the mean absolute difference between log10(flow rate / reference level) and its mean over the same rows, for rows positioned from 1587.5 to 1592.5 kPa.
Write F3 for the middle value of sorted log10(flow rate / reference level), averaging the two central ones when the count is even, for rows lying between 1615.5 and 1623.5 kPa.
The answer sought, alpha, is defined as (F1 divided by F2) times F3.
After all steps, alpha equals 1.47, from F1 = -0.067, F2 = 0.016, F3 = -0.361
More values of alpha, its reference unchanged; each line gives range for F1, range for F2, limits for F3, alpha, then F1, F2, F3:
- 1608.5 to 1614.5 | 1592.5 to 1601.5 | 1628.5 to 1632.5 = 0.23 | -0.148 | 0.020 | -0.032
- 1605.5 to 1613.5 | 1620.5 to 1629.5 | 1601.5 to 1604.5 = 0.01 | -0.071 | 0.095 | -0.015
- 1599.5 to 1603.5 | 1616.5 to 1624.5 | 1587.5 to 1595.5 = -0.01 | -0.035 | 0.038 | 0.009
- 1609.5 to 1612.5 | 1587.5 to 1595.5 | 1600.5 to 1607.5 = 0.08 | -0.128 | 0.026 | -0.015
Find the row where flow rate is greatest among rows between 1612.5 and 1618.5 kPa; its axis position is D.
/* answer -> 1613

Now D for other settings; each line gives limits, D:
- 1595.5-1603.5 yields 1603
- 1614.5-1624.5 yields 1624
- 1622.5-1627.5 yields 1627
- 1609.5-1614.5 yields 1610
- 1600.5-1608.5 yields 1607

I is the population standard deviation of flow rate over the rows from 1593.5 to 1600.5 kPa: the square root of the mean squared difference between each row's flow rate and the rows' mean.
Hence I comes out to 9.0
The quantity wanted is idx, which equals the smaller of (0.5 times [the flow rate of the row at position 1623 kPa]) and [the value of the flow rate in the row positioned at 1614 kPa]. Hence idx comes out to 45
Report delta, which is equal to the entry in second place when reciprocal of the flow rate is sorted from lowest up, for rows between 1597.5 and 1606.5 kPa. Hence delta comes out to 0.0054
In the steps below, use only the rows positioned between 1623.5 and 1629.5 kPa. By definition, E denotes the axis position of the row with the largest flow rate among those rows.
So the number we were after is 1629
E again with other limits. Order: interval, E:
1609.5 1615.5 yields 1610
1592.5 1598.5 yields 1594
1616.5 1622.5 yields 1621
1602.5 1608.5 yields 1607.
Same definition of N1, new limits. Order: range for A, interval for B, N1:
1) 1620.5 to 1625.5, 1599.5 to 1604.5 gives 128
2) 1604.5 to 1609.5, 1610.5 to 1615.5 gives 144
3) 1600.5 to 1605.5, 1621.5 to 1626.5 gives 134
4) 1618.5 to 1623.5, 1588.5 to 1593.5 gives 123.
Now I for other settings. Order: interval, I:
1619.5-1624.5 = 10.3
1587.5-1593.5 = 13.5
